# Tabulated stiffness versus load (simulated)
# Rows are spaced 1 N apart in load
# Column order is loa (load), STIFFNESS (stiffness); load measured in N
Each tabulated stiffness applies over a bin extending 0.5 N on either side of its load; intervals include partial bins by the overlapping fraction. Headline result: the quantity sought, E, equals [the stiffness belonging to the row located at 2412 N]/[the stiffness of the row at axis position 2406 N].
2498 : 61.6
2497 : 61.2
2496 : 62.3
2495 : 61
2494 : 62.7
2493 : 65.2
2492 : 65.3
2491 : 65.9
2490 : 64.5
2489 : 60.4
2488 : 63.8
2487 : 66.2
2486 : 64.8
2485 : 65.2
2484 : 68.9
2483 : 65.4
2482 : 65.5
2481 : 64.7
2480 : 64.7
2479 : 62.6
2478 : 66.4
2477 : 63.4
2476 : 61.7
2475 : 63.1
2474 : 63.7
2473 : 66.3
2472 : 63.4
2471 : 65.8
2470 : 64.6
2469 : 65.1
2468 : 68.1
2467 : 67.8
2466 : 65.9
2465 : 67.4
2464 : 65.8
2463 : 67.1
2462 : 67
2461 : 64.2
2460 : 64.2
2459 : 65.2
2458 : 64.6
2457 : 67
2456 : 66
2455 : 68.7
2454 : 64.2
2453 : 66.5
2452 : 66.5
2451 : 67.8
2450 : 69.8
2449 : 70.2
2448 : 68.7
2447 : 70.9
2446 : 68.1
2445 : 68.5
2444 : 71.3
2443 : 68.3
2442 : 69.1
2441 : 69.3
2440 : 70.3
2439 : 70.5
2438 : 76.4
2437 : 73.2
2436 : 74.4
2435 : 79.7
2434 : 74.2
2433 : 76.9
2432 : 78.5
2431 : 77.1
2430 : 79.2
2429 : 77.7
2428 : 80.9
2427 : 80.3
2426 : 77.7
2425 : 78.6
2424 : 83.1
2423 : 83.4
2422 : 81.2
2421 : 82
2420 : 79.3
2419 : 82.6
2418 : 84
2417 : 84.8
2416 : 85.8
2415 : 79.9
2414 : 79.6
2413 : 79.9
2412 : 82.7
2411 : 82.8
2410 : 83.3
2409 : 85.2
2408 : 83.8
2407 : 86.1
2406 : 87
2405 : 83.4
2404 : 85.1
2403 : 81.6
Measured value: 0.95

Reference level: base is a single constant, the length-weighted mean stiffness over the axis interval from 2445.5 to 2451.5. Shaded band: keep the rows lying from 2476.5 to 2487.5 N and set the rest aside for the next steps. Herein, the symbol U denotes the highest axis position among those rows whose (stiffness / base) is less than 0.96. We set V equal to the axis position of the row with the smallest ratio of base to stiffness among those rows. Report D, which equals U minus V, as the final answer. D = 3 N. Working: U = 2487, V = 2484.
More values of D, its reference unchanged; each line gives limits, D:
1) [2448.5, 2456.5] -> 7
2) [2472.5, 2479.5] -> 1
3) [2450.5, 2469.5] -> 14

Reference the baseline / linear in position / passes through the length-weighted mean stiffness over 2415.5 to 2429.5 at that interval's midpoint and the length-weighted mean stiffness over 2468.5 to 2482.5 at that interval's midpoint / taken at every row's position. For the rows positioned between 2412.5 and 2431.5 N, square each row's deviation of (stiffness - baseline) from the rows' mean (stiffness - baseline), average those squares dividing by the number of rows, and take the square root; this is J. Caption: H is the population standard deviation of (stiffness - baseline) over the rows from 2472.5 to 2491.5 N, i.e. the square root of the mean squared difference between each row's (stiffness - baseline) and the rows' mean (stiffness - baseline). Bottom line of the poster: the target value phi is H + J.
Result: 4.9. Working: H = 2.7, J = 2.2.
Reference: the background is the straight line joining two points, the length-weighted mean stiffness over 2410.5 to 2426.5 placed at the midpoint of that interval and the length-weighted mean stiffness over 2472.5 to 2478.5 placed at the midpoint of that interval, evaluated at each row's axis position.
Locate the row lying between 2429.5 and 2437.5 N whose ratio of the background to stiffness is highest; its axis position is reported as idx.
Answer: 2437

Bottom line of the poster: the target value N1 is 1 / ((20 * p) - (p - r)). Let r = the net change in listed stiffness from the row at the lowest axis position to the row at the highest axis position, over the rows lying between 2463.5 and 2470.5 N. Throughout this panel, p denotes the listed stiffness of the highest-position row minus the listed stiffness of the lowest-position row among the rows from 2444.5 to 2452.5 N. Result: -0.026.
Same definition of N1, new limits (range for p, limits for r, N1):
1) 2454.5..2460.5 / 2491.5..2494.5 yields -0.011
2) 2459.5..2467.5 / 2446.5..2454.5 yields 0.016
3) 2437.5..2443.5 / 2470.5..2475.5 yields -0.006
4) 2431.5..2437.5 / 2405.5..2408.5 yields -0.010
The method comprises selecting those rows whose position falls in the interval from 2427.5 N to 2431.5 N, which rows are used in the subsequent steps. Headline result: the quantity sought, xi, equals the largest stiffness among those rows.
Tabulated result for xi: 80.9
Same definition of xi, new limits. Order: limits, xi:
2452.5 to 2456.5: 68.7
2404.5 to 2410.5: 87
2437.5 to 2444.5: 76.4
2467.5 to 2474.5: 68.1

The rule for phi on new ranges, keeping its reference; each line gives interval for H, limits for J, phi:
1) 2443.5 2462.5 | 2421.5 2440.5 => 3.7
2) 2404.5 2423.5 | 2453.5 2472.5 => 4.4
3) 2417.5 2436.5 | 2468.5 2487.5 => 4.5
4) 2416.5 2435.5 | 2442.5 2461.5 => 3.1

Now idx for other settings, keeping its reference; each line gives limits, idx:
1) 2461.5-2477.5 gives 2476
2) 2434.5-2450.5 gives 2443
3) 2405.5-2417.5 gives 2414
